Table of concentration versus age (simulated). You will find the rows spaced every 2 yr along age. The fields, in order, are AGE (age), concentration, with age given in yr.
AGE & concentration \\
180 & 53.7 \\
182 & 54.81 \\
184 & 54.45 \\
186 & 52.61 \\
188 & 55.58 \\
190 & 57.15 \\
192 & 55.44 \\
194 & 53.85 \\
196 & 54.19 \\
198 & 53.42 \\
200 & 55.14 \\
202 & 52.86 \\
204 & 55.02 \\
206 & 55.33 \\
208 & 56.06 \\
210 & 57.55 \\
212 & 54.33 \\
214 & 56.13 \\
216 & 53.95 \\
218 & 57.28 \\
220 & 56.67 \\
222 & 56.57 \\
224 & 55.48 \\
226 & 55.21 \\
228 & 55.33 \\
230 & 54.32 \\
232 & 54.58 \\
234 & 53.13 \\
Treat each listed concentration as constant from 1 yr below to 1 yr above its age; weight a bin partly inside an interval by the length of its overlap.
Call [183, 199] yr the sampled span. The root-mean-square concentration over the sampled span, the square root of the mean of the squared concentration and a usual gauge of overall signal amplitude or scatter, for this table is 54.6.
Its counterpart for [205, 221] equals 55.9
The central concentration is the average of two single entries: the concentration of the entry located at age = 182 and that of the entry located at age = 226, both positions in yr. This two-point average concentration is 55.0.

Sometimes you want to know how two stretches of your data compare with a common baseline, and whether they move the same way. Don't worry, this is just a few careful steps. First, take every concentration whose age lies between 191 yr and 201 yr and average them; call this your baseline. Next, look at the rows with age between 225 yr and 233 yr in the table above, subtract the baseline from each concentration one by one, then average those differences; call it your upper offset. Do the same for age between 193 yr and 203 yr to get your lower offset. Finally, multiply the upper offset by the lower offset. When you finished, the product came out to -0.23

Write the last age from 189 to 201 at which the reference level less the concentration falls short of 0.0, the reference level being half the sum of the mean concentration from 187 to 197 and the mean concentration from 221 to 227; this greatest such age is 190 yr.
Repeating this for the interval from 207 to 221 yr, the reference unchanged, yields 220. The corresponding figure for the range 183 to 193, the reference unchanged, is 190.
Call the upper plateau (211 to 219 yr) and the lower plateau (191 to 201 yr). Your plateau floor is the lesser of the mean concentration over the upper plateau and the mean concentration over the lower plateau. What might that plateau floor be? 54.4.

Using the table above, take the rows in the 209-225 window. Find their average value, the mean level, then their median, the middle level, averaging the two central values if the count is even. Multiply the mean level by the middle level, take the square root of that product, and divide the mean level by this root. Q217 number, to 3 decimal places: 0.997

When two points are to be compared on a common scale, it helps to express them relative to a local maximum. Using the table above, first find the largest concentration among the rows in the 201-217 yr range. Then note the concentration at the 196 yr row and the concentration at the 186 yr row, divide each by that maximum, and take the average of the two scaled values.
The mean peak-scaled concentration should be 0.928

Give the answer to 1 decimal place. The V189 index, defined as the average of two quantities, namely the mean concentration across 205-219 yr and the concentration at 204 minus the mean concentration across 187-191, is 27.2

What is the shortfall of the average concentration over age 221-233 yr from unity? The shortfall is -54.2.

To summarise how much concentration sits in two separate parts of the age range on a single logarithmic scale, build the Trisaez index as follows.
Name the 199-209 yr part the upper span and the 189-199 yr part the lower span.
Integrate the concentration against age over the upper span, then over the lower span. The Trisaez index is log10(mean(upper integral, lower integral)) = 2.739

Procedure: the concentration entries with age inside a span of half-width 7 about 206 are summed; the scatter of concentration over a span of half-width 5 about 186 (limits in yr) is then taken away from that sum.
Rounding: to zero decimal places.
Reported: 385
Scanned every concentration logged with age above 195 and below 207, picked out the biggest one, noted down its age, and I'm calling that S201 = 206 yr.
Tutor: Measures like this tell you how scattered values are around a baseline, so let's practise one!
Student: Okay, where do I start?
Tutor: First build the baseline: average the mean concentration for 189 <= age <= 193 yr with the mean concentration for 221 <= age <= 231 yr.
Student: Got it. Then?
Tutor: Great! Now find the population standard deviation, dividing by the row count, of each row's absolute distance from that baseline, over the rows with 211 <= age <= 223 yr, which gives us 0.54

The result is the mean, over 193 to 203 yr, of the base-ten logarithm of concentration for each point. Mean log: 1.73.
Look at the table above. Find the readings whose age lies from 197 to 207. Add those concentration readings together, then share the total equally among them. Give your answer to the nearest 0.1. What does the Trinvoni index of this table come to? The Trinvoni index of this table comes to 54.4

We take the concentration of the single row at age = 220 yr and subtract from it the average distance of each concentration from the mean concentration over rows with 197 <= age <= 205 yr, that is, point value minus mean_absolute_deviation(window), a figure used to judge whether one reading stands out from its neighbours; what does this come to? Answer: 55.7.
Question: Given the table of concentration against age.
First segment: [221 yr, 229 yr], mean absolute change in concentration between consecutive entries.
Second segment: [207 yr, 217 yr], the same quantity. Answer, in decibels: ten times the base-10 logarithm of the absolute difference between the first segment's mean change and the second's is 2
